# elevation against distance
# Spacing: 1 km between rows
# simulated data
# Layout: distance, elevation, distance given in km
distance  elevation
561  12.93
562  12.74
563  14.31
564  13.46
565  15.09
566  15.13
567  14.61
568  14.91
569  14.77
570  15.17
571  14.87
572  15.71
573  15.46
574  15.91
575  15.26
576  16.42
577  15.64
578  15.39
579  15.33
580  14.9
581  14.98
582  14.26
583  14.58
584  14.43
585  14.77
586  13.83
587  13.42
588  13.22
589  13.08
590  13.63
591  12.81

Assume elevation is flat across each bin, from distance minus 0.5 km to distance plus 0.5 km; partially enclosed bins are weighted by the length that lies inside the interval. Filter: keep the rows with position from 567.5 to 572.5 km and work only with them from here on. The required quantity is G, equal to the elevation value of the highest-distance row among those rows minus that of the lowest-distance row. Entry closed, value 0.8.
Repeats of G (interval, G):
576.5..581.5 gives -0.7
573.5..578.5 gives -0.5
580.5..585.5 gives -0.2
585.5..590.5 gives -0.2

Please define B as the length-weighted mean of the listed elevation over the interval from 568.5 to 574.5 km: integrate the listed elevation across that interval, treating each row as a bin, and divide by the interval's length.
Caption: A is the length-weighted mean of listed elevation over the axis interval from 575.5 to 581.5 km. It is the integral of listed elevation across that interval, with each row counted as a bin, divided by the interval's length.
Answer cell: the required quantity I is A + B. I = 30.8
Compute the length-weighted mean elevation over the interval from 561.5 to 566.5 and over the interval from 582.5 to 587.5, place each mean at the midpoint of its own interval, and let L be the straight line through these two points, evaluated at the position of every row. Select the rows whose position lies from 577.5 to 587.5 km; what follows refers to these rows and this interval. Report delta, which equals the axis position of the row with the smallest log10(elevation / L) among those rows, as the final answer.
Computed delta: 587 km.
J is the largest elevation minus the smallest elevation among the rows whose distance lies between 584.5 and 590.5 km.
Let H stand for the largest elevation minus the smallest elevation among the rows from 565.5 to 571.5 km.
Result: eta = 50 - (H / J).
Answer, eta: 49.7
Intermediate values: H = 0.6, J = 1.7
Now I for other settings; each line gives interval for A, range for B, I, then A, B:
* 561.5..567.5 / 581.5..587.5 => 28.4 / 14.2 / 14.2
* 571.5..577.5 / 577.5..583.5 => 30.6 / 15.7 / 14.9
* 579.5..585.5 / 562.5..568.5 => 29.2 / 14.7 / 14.6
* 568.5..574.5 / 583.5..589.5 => 29.1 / 15.3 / 13.8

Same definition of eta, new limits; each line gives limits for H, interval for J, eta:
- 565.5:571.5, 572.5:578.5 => 49.5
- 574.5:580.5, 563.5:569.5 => 49.1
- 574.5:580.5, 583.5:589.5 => 49.1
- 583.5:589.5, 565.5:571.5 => 47.0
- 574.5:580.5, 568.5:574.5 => 48.7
